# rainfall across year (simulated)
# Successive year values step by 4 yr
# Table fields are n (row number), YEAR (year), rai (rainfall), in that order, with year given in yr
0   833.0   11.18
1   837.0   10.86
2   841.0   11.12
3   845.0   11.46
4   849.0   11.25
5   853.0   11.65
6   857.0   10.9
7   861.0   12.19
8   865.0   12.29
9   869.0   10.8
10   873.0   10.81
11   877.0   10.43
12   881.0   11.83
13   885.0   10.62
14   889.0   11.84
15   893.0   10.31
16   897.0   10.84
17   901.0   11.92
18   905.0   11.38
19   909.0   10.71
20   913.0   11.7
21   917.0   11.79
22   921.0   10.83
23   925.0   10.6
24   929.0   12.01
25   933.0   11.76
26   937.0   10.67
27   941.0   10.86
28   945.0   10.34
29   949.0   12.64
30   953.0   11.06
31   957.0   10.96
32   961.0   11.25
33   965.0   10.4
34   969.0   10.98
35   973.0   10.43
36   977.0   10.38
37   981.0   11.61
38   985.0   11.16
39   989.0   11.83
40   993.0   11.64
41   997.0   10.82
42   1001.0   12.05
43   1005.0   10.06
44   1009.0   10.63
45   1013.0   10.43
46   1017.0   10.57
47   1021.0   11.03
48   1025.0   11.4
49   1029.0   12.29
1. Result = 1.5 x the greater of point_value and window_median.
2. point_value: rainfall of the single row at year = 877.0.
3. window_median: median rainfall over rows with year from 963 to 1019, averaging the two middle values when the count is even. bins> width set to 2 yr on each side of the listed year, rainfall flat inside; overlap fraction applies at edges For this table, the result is 16.1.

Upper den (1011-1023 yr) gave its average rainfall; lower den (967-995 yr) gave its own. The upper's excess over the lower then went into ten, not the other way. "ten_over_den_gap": -21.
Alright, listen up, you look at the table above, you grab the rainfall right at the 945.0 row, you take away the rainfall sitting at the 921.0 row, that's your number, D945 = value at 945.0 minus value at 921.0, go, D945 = -0.49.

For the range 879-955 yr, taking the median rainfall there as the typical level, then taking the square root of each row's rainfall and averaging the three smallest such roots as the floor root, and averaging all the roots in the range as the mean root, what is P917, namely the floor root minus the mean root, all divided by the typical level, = -0.0113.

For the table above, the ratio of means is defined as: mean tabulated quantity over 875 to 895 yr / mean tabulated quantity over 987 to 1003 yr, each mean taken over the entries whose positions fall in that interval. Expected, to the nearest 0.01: 0.95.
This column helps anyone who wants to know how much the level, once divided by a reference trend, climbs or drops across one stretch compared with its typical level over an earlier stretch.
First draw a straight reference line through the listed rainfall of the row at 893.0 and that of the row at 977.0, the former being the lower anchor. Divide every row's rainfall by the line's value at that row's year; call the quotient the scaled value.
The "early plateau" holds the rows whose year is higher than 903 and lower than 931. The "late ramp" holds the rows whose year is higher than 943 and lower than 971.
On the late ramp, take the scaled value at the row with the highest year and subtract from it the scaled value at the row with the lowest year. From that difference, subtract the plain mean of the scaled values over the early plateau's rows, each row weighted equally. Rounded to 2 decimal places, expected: -1.03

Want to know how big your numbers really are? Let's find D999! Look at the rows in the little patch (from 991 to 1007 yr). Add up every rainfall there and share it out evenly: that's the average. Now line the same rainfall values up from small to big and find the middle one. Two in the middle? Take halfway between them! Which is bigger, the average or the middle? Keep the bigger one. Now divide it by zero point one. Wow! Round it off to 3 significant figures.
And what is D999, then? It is 112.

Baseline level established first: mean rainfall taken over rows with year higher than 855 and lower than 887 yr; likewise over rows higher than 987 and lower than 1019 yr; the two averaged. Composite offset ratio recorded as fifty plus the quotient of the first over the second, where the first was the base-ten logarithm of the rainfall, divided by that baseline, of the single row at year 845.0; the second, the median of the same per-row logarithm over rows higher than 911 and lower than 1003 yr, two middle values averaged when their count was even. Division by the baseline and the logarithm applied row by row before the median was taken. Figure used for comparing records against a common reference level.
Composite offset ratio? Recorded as 44.3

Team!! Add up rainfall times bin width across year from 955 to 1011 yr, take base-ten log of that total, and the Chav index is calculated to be 2.79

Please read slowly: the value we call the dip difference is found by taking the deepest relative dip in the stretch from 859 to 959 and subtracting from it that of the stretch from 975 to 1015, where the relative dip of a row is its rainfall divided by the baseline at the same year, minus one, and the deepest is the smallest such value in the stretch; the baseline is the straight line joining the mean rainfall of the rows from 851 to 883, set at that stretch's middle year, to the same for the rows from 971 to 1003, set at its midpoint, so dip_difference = 0.013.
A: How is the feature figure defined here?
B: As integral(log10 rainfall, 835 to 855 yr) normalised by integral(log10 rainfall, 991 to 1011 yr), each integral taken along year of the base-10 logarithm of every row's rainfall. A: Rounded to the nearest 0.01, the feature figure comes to 1.01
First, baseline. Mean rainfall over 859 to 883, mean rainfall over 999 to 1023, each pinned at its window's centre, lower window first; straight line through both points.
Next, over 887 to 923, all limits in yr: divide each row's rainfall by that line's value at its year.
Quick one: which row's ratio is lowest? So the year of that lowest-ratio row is 893.0 yr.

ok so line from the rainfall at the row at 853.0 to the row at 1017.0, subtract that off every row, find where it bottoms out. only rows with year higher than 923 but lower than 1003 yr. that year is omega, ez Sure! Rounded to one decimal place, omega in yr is 945.0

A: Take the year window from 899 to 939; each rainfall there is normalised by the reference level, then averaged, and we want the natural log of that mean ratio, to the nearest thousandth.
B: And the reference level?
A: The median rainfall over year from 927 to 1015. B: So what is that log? 0.033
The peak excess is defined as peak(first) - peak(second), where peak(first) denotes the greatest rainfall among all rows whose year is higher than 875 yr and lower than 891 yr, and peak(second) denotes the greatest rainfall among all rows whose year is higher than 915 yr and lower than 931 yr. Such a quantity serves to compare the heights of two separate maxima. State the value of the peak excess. -0.17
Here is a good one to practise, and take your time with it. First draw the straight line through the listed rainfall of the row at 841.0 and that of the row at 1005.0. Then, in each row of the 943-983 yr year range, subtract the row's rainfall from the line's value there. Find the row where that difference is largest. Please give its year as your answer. 945.0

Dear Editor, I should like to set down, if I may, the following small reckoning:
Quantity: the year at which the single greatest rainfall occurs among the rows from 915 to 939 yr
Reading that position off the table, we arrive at 929.0 yr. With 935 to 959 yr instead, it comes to 949.0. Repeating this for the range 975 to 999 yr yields 989.0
